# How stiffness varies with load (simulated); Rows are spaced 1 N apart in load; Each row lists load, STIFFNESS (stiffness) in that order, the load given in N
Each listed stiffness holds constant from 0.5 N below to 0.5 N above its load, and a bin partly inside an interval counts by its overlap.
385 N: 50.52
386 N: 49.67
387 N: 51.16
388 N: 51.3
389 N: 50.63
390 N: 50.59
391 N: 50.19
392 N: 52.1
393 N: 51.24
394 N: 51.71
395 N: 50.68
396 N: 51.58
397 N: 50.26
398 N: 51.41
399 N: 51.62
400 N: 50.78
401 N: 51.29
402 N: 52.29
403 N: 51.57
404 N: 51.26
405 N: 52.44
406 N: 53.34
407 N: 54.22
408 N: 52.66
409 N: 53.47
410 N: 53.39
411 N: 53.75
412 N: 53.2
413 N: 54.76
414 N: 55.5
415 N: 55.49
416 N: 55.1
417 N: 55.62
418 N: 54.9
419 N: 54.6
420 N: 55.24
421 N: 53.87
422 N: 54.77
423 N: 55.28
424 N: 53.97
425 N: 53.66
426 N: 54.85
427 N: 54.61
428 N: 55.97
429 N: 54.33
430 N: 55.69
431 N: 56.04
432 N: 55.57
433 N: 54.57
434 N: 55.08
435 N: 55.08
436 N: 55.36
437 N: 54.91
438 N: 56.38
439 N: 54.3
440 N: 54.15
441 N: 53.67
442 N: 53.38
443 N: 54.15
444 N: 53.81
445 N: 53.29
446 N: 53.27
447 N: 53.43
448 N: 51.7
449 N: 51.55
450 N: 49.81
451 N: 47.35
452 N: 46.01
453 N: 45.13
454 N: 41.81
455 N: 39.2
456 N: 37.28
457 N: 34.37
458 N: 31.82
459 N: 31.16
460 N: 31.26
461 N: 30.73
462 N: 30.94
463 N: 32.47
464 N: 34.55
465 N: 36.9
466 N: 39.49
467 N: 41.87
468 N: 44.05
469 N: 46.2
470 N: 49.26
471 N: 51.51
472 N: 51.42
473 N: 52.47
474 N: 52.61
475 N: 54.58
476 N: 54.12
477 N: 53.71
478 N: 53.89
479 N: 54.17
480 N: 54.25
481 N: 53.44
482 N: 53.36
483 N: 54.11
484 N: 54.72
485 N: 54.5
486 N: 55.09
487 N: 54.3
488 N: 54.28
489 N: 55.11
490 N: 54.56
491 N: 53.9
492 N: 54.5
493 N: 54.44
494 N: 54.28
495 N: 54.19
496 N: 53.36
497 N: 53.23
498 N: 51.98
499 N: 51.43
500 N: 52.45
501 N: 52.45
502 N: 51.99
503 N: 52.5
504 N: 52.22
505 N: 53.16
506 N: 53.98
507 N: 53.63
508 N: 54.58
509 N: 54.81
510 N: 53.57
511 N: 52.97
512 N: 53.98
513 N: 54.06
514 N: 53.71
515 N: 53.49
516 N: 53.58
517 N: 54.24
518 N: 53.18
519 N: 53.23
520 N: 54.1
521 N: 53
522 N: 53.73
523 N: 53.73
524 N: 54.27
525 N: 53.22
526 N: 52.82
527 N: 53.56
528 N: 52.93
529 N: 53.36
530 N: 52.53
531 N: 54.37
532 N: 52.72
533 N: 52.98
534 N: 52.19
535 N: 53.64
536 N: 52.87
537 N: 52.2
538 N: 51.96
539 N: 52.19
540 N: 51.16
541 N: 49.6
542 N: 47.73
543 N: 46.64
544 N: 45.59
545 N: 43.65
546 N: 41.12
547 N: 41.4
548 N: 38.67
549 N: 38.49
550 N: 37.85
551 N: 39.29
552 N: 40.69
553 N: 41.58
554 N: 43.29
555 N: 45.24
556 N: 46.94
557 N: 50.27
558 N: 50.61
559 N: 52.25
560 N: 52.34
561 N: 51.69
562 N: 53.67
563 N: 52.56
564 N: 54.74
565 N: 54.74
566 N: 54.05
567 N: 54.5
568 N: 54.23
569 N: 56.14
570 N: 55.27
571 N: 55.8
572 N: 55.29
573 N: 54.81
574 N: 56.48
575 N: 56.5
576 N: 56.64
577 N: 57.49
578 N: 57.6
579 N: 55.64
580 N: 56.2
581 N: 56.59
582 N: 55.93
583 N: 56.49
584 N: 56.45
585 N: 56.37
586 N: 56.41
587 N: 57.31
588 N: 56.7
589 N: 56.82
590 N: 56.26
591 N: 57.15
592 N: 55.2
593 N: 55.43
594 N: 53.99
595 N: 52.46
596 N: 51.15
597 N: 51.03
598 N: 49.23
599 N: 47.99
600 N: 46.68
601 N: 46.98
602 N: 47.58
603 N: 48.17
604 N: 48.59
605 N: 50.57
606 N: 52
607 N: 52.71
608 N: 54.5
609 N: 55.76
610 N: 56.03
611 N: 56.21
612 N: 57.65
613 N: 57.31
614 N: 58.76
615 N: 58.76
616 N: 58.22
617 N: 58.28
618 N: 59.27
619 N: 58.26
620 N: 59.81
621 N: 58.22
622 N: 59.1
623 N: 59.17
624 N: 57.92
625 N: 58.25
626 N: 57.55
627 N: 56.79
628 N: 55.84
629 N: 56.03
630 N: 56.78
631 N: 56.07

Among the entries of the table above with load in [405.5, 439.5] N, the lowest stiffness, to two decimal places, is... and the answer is 52.66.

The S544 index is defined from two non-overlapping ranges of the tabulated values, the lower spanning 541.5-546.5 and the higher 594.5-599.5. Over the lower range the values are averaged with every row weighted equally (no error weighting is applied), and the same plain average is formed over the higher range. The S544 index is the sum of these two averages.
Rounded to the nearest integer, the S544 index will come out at 95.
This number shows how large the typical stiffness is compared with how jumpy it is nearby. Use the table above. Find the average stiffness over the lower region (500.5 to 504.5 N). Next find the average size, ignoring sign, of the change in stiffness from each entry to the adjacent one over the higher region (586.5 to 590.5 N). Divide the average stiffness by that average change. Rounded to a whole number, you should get 122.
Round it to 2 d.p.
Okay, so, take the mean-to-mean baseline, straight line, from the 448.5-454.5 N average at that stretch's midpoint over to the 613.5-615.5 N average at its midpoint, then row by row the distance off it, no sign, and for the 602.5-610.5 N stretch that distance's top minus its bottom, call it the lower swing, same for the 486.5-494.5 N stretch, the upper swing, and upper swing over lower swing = 0.18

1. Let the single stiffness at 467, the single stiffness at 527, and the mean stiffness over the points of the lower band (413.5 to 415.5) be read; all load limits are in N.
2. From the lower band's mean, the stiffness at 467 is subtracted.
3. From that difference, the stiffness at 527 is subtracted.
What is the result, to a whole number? -40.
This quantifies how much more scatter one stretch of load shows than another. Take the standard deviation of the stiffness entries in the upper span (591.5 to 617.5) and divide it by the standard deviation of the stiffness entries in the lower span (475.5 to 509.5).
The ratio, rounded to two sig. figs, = 4.2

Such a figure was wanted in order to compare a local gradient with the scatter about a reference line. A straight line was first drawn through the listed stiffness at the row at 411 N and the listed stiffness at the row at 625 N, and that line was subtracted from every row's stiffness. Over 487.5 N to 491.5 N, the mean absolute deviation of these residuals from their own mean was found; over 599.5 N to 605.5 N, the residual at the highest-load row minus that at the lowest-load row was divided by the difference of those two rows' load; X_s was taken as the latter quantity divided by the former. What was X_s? 2.0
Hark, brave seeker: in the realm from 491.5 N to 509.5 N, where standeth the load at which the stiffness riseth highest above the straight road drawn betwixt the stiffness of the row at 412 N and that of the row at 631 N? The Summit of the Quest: 509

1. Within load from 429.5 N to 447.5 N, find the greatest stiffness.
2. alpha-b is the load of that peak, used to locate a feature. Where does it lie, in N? 438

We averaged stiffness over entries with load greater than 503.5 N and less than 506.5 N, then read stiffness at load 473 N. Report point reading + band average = 106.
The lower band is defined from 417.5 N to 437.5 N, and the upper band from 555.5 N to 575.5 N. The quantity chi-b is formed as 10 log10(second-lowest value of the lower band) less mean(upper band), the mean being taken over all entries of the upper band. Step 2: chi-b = -36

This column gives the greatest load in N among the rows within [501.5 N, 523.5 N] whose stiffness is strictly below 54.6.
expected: 523 N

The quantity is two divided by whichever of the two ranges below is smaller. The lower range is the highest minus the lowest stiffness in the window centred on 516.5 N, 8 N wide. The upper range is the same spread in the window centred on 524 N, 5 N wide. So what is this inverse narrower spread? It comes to 1.9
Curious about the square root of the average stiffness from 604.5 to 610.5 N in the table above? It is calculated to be 7.32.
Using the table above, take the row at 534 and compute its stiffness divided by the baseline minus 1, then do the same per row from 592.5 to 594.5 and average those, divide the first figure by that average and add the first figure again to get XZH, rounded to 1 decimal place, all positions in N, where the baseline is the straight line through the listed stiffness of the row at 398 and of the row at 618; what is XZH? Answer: 1.1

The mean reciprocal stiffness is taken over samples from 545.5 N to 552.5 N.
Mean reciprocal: 0.0253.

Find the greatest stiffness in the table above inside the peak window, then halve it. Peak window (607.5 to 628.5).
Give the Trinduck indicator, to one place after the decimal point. 29.9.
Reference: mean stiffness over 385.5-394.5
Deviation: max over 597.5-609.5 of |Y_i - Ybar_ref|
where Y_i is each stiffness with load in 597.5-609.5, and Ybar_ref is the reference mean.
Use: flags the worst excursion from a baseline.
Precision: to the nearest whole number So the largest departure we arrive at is 5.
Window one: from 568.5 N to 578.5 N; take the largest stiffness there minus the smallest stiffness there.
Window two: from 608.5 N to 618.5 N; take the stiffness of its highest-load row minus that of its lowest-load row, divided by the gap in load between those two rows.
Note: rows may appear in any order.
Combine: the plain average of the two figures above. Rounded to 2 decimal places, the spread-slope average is 1.59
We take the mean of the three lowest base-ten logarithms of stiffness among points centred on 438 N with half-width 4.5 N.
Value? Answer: 1.73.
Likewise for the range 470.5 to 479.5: 1.71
